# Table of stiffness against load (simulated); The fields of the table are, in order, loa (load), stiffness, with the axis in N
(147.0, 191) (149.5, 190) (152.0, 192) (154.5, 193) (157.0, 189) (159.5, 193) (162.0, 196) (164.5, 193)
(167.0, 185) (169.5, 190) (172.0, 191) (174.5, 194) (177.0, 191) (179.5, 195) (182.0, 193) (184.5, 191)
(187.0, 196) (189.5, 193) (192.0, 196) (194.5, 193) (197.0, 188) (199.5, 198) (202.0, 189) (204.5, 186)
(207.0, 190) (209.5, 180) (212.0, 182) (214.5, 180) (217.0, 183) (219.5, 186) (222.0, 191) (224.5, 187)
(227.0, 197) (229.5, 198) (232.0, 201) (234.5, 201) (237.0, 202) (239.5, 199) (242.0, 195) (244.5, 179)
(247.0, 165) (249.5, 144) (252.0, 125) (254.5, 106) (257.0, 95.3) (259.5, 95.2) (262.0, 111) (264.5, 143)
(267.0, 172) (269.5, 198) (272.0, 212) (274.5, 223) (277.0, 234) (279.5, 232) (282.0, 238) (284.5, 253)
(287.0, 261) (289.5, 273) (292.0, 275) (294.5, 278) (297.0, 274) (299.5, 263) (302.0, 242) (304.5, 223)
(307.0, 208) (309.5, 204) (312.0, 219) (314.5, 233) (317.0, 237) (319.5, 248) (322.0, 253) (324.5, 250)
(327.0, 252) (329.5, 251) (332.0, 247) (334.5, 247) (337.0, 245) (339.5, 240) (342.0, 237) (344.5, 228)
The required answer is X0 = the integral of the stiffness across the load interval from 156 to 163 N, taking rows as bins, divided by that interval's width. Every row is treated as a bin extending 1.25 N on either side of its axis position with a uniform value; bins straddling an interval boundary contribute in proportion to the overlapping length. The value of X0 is 193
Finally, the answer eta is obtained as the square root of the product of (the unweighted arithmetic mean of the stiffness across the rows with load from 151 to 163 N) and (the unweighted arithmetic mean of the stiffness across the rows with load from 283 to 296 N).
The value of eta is 227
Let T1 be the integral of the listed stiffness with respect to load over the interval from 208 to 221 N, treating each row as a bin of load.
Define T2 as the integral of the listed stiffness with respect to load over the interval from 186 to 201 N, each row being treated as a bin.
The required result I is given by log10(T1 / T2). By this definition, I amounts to -0.09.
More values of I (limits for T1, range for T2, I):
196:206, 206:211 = 0.31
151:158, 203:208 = 0.15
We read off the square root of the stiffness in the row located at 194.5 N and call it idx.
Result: 13.9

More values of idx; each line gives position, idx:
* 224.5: 13.7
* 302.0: 15.6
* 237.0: 14.2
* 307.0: 14.4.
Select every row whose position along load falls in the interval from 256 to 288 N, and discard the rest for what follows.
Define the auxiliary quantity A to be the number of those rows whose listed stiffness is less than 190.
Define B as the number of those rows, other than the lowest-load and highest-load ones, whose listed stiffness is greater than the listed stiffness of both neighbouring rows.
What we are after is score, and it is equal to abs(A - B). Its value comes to 4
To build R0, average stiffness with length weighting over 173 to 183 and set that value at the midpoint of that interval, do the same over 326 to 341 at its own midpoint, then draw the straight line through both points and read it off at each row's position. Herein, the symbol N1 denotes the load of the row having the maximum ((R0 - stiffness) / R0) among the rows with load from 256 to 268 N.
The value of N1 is 259.5 N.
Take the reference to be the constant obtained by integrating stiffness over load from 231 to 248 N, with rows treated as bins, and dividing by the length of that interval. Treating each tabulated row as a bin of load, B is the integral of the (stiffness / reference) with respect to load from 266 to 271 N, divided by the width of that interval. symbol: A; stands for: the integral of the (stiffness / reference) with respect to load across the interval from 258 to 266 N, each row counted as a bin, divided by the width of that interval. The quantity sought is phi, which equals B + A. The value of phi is 1.6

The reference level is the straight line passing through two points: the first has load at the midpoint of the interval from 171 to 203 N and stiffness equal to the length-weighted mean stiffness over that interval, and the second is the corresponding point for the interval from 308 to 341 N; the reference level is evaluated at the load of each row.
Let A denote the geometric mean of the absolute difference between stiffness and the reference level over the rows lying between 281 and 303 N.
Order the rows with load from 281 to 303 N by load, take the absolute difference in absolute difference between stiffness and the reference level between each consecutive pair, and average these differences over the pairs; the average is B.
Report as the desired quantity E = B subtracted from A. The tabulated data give 20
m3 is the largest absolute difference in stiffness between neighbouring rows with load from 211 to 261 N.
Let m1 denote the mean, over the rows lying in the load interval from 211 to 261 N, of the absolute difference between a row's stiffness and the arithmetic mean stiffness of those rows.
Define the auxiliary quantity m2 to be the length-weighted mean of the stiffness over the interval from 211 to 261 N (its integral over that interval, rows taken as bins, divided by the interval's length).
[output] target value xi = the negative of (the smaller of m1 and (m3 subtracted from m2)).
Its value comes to -29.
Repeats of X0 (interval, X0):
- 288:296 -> 275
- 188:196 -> 194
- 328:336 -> 248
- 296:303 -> 260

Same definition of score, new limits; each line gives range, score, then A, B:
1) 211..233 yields 4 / 5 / 1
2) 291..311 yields 1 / 0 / 1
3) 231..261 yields 6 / 7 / 1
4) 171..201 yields 3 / 1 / 4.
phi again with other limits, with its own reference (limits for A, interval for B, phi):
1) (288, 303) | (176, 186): 2.4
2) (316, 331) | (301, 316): 2.4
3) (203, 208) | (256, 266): 1.6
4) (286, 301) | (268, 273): 2.5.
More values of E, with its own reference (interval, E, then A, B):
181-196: 0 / 1.6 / 1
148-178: 3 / 5.4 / 3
